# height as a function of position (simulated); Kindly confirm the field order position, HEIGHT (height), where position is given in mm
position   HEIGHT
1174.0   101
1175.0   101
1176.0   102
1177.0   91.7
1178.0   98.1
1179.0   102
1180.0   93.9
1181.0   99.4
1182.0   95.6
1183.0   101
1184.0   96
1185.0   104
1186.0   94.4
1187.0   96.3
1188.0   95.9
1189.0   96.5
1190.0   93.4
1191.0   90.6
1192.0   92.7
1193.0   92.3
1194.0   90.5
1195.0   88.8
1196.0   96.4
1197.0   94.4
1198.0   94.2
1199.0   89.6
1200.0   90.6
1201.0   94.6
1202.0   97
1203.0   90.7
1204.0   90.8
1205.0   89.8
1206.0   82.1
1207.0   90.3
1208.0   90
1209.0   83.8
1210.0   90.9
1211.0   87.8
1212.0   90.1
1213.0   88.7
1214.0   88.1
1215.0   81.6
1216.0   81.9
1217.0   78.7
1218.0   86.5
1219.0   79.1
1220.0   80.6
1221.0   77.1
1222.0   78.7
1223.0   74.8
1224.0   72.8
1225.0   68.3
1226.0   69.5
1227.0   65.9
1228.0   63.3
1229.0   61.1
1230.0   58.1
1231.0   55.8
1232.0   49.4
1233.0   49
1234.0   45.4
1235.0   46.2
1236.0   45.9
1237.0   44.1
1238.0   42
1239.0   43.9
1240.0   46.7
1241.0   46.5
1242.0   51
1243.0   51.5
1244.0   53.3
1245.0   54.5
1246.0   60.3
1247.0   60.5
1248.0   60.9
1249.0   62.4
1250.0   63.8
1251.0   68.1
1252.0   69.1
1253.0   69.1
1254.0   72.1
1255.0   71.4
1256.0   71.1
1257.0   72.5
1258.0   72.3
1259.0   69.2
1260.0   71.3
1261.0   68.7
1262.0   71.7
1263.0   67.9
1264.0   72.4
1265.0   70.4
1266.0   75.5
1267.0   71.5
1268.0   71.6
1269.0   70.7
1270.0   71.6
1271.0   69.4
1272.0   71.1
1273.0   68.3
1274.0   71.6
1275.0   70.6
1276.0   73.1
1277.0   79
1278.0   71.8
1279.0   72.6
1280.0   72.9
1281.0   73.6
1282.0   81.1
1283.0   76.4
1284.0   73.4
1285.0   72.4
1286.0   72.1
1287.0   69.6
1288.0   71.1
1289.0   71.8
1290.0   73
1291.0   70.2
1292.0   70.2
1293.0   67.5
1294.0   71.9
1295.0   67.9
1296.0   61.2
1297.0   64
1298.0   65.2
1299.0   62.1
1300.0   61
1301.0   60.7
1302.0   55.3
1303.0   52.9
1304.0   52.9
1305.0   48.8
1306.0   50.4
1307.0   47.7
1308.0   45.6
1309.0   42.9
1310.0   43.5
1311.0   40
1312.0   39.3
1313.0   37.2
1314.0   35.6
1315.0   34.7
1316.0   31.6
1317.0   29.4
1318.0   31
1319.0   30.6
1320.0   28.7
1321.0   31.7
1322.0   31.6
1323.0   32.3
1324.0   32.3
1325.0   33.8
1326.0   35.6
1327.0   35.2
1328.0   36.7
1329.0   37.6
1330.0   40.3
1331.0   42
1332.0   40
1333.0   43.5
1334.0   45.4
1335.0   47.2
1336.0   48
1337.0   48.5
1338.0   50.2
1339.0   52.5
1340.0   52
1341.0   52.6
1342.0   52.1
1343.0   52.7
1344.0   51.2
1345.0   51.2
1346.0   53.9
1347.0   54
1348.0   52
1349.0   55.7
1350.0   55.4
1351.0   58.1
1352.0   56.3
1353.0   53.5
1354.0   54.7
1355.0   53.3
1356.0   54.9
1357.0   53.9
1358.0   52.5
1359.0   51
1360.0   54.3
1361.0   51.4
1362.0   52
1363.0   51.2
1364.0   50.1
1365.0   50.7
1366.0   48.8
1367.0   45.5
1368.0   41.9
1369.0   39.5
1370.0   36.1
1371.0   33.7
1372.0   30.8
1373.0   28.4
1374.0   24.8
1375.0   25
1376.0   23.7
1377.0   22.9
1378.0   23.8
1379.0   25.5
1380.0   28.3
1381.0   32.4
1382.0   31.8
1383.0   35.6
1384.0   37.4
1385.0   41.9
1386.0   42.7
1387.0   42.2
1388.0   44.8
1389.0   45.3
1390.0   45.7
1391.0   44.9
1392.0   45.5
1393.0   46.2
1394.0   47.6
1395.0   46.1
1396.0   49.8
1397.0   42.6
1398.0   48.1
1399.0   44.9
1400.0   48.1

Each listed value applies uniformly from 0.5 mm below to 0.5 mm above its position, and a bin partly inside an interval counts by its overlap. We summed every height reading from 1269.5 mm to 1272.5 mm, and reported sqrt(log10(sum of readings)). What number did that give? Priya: 1.53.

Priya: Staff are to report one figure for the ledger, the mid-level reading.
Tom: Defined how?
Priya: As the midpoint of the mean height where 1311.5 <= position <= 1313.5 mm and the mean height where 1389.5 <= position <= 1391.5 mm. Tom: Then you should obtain 42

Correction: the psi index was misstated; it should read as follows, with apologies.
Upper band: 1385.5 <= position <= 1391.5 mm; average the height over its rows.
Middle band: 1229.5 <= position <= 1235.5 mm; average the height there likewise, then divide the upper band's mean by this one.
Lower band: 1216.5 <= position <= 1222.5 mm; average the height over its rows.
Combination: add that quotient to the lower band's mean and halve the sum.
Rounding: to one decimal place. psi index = 40.5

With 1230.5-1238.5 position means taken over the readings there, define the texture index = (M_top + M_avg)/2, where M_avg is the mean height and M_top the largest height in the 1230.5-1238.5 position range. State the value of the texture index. 52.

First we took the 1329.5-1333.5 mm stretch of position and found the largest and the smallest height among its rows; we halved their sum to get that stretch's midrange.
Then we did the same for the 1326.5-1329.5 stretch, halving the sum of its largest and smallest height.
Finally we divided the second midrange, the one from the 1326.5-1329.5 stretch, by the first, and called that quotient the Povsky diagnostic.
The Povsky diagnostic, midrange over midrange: 0.9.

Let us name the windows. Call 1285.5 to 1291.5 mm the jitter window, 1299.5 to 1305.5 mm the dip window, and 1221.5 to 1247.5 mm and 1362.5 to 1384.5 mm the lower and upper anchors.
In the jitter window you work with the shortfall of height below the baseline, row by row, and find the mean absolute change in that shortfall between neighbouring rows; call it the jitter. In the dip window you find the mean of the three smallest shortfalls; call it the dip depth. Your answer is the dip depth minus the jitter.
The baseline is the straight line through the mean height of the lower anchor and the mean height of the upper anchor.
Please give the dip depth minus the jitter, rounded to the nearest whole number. -15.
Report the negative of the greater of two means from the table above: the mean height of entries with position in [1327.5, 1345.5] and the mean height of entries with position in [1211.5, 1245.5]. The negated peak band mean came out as -63.8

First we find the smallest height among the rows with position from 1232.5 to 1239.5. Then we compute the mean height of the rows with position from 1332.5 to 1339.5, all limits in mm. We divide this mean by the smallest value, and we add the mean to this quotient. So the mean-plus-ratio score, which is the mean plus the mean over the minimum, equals 49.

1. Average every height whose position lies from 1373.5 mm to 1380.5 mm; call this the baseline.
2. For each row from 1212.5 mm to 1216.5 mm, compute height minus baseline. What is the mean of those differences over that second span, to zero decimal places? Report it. 60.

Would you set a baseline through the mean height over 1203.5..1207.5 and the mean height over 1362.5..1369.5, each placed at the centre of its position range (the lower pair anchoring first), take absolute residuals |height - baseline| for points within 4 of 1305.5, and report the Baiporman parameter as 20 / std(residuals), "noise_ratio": 6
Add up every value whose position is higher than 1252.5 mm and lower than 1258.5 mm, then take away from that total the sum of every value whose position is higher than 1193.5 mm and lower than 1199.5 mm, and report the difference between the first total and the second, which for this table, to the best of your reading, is -125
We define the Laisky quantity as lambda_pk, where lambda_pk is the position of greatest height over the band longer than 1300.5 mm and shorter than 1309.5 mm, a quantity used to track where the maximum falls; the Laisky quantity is 1301.0 mm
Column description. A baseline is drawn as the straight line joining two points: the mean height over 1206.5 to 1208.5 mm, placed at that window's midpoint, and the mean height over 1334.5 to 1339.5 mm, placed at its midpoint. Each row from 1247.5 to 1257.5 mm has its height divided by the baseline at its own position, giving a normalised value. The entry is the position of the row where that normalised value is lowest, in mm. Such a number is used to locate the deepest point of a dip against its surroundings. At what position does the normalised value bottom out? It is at 1248.0 mm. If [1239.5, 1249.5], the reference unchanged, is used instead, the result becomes 1241.0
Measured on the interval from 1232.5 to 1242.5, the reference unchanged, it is 1238.0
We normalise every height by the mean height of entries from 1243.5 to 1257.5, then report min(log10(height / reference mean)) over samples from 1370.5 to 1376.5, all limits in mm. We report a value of -0.44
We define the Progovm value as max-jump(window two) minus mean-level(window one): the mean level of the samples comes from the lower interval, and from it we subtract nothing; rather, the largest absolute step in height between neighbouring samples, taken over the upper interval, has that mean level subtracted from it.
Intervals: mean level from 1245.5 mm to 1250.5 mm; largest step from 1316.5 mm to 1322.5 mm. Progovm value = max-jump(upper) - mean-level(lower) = -59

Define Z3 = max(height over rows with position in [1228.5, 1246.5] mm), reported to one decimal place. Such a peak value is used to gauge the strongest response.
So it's 61.1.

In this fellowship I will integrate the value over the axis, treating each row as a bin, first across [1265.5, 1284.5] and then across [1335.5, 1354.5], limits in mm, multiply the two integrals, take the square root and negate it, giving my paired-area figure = -1180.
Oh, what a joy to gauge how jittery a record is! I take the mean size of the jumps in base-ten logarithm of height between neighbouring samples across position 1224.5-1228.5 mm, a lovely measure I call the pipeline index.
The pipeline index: 0.016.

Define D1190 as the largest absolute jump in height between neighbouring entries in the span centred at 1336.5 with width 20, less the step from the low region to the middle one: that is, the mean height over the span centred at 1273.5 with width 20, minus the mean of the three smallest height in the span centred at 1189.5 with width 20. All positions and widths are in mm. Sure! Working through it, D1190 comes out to 20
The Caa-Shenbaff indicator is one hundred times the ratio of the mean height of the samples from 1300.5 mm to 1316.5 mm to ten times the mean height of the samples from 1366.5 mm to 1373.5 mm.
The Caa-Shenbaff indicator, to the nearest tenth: 12.3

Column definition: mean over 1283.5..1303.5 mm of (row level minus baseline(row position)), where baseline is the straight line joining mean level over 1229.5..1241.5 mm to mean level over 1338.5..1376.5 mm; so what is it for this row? 19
